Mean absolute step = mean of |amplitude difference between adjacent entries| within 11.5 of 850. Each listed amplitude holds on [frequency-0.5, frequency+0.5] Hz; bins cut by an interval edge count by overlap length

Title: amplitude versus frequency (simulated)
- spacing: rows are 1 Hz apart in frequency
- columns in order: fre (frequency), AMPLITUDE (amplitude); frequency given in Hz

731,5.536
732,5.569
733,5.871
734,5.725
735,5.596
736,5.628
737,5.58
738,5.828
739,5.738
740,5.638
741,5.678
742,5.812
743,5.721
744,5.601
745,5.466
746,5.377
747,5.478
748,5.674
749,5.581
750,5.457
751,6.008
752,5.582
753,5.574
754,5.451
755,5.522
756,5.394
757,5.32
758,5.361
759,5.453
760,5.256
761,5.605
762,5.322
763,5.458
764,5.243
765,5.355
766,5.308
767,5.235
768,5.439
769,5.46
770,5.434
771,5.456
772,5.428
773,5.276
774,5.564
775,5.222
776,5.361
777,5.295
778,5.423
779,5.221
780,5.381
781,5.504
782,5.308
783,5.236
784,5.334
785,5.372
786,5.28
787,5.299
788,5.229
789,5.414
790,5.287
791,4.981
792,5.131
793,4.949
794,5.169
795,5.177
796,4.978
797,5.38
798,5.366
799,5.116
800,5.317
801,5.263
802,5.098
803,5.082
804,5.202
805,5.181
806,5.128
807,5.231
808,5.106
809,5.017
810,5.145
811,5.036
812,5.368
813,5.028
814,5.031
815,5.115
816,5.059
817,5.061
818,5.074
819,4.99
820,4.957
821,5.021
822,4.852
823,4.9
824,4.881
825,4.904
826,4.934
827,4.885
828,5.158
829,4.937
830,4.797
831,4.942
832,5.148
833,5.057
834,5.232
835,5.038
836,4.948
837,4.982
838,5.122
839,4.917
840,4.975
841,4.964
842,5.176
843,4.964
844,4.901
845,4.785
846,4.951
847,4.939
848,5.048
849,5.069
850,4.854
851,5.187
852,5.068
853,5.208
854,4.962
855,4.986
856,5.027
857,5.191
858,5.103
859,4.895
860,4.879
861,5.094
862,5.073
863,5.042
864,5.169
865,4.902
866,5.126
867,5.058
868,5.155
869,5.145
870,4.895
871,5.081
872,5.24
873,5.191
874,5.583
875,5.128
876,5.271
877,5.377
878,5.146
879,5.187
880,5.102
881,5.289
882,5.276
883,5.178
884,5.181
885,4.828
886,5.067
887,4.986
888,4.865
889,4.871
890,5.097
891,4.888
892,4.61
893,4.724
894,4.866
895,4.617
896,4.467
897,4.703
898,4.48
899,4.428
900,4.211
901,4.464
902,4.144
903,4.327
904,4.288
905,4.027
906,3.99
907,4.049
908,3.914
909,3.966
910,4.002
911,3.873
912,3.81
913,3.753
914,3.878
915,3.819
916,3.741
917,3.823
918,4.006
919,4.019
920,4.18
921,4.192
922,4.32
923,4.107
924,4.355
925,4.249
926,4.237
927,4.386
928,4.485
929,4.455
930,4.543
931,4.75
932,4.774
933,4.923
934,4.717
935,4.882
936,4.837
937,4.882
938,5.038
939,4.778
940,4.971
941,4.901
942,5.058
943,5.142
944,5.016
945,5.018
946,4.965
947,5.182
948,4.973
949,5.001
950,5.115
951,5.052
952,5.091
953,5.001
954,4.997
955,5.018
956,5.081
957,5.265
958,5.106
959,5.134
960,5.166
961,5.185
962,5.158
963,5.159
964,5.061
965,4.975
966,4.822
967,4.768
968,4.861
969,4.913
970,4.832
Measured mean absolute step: 0.127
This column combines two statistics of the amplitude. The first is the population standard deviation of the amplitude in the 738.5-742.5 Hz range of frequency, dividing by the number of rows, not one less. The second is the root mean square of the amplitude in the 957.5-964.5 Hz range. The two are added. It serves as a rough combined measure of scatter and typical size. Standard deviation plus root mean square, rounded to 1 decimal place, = 5.2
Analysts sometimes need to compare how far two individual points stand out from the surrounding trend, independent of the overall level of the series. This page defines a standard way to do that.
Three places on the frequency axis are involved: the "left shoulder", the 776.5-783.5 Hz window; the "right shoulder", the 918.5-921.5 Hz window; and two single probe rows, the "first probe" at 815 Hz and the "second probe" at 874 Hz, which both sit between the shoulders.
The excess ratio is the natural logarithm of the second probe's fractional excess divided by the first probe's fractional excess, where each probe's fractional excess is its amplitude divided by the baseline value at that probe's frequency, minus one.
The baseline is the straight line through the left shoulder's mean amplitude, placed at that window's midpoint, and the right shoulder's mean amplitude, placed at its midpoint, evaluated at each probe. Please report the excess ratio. 2.7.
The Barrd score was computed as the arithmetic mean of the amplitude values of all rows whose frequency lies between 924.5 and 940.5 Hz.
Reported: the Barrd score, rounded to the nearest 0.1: 4.7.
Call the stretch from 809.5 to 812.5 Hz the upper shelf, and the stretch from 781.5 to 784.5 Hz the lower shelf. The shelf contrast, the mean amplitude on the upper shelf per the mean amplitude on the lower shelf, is 0.979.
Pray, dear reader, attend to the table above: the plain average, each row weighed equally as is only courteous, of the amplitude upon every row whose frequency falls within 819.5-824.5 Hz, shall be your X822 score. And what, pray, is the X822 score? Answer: 4.92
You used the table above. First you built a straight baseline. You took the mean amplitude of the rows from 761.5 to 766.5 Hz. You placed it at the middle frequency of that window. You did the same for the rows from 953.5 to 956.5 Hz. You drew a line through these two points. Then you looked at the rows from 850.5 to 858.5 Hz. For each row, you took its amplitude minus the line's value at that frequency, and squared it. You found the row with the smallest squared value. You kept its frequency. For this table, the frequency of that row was 857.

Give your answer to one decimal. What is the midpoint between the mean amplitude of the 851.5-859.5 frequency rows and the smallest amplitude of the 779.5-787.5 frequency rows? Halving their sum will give 5.1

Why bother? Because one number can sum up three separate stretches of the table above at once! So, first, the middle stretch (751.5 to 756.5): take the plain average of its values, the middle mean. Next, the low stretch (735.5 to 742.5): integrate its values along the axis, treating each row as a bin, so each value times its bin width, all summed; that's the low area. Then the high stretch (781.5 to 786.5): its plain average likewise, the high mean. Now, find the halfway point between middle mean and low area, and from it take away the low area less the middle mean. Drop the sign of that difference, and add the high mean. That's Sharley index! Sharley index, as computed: 17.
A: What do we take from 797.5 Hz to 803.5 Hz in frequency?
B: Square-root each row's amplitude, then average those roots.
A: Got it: 2.28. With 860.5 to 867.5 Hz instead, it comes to 2.25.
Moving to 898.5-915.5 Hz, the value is 2.01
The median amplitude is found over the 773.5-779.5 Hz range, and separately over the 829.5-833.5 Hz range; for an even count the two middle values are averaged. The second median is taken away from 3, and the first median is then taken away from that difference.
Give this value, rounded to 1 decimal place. -7.3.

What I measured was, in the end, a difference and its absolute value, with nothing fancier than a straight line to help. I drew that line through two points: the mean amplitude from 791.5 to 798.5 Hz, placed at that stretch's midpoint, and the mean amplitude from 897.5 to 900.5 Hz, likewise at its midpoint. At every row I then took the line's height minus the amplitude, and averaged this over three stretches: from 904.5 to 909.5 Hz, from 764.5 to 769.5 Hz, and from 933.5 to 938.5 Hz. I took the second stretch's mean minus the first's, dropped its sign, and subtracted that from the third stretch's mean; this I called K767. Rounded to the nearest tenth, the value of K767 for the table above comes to -1.1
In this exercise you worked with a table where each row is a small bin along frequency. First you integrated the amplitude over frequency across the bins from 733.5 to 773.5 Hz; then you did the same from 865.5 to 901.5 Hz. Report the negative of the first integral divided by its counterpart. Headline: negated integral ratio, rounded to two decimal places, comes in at -1.23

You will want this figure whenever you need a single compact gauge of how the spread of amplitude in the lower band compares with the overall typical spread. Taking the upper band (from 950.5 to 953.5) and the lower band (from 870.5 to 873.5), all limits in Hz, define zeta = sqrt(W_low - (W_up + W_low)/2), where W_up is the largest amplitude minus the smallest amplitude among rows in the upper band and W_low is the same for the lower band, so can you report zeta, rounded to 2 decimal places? 0.19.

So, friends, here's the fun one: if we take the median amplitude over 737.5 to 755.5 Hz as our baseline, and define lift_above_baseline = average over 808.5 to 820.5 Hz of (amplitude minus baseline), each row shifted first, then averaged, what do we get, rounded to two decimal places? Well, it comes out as -0.52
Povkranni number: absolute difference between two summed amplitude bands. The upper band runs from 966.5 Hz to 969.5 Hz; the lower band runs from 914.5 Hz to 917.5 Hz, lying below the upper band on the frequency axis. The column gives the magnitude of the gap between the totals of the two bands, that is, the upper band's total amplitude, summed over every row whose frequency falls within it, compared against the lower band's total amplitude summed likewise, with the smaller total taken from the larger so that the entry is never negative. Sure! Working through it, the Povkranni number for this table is 3.2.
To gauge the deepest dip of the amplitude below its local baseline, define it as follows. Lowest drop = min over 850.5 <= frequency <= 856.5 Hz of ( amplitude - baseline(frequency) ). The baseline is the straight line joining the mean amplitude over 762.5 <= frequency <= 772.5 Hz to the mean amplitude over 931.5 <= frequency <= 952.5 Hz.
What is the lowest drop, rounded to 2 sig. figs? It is -0.21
